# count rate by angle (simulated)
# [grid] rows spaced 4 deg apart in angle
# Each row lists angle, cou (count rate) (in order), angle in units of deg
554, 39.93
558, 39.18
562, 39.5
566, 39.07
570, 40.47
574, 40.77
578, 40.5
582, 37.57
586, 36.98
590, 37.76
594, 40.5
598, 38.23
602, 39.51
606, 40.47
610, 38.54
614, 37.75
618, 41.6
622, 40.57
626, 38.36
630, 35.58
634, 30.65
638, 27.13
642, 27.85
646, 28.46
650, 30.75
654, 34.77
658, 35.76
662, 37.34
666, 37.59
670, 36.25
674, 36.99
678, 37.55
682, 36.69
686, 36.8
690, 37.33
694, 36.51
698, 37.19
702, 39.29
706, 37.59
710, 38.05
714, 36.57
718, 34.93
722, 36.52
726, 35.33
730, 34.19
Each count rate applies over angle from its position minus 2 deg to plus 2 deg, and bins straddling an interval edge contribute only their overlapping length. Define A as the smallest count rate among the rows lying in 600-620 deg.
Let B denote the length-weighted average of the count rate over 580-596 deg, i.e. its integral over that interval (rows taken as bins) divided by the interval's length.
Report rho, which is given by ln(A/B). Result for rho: -0.012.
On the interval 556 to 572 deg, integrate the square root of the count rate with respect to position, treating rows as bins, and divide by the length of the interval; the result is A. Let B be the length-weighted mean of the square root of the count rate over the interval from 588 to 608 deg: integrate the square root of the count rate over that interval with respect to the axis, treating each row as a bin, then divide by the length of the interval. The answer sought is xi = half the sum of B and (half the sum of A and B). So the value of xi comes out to 6.27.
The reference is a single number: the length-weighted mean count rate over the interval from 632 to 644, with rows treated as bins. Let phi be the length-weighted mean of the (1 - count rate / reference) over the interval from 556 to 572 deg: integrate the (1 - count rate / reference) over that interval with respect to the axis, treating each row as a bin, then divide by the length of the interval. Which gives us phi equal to -0.39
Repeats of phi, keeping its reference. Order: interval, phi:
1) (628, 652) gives -0.05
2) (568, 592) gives -0.37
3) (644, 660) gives -0.14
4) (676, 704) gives -0.31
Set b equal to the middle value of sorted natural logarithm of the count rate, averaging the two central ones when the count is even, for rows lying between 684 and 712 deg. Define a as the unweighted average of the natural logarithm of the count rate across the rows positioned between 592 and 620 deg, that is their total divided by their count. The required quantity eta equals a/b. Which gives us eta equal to 1.02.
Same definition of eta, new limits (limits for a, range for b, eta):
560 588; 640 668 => 1.03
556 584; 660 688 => 1.02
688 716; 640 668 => 1.02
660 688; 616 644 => 1.01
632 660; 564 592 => 0.93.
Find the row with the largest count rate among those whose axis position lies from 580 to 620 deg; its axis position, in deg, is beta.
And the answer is 618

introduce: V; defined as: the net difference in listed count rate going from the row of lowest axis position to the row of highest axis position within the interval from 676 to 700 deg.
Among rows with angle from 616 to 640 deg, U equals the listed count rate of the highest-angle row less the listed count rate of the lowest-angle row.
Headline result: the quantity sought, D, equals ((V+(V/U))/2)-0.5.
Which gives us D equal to -0.7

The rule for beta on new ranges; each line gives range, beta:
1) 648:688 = 666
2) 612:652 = 618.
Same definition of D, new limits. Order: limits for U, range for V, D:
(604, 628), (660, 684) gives -0.7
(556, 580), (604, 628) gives -2.4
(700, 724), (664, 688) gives -0.8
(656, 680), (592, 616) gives -2.6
